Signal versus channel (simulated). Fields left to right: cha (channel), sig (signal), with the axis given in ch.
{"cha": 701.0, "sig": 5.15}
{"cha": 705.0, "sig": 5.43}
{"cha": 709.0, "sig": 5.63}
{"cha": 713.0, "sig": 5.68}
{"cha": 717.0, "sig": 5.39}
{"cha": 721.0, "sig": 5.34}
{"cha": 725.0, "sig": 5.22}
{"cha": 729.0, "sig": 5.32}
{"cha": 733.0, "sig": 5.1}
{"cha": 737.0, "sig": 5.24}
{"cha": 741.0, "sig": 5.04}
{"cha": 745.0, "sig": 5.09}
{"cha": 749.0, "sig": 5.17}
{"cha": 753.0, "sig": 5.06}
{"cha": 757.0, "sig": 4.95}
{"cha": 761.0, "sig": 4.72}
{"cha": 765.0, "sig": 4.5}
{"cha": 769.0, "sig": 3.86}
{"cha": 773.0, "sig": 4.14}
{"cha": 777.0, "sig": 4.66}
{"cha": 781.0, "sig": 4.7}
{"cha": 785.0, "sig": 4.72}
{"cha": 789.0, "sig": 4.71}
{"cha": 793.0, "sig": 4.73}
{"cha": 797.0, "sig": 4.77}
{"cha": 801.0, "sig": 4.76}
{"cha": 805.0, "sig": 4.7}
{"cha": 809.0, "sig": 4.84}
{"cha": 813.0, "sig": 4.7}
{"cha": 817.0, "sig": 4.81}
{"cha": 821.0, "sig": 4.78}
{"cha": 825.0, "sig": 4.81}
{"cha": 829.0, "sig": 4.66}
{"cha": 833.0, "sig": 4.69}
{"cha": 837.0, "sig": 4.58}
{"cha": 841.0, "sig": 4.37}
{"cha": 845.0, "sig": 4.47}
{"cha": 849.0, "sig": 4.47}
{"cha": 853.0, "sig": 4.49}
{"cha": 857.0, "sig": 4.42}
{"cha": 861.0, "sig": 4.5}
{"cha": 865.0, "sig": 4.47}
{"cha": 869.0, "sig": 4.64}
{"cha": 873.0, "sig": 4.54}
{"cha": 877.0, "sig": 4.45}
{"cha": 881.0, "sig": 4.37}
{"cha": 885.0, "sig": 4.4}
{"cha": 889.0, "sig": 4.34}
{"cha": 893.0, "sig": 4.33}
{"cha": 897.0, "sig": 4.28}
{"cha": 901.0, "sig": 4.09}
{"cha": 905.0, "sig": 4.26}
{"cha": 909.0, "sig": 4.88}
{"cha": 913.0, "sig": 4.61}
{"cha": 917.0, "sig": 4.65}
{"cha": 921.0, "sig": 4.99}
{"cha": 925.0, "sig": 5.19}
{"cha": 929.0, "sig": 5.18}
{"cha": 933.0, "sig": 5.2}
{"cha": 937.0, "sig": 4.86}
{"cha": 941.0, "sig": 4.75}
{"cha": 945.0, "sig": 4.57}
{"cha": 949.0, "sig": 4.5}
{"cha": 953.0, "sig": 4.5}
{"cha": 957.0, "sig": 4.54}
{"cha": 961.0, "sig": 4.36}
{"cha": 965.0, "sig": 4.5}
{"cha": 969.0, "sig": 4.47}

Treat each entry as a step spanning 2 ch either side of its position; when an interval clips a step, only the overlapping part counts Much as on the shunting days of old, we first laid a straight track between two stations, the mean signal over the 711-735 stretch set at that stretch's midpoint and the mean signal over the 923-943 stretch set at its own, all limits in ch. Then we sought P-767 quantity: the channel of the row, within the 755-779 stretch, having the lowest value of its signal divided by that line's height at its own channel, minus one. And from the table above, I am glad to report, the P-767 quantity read 769.0 ch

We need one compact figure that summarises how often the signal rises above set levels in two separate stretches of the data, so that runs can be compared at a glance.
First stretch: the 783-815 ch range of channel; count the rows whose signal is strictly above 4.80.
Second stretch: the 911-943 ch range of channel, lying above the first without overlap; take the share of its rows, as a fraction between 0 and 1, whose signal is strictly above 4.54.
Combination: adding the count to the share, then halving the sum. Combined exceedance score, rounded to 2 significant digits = 1.0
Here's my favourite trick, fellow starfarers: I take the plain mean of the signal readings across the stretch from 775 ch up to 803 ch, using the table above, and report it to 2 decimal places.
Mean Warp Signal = 4.72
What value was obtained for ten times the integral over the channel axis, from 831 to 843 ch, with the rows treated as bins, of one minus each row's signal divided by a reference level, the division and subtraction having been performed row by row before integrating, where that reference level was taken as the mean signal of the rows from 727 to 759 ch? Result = 13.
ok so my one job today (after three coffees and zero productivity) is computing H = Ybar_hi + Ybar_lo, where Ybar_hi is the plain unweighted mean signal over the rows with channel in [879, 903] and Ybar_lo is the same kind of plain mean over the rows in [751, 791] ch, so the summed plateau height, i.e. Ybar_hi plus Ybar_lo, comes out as 8.9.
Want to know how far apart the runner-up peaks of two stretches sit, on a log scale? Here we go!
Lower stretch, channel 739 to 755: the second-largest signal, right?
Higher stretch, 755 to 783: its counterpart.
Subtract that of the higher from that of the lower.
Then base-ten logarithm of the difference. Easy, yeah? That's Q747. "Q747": -0.43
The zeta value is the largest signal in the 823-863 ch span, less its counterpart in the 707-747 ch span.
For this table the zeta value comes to -0.9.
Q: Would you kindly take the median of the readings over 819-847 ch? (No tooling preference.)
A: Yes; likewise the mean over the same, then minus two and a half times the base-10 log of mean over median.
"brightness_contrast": 0.0087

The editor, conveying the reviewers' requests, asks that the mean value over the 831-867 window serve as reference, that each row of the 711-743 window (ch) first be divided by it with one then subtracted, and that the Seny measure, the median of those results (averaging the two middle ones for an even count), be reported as 0.17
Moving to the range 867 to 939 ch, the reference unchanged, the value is 0.02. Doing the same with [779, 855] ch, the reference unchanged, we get 0.05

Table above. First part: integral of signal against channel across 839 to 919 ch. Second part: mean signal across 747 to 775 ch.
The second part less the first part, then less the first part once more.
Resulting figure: -708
